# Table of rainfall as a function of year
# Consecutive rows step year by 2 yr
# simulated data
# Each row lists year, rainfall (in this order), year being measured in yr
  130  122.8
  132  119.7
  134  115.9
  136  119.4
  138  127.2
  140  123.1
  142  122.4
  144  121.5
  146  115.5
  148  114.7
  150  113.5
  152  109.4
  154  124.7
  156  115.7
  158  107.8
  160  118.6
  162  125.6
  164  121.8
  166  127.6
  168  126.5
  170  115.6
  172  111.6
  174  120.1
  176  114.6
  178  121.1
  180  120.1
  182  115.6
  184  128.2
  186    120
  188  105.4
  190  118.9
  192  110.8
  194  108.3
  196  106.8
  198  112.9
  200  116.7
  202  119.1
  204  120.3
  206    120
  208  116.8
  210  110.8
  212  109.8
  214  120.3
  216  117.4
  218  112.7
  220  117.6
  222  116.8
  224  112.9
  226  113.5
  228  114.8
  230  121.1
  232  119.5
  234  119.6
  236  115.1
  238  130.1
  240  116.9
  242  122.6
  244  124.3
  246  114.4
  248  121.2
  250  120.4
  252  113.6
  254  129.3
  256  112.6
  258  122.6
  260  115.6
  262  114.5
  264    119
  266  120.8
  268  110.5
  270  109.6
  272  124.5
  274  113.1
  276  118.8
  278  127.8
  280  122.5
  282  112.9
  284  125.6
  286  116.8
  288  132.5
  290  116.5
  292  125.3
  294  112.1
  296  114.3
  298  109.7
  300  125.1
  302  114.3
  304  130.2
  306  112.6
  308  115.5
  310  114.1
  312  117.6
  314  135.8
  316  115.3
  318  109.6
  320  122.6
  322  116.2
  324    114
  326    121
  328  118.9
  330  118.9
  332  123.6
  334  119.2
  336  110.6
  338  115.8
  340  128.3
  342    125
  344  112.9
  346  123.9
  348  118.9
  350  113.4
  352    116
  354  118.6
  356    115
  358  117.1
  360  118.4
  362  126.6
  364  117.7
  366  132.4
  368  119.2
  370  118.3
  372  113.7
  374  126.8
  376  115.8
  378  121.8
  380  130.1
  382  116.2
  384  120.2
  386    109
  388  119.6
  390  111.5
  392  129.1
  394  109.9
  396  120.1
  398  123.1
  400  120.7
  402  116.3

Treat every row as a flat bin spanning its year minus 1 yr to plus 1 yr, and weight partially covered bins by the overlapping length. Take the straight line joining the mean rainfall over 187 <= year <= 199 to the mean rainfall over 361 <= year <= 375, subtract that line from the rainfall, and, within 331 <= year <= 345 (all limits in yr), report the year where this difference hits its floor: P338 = 336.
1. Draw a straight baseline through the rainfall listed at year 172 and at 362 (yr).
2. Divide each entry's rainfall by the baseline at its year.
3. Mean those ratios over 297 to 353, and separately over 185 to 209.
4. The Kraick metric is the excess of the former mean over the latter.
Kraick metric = -0.051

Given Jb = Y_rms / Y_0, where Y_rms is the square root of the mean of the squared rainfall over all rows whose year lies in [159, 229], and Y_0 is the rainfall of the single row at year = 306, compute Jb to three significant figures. 1.04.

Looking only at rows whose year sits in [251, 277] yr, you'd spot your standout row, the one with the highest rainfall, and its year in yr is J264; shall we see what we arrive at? 254 yr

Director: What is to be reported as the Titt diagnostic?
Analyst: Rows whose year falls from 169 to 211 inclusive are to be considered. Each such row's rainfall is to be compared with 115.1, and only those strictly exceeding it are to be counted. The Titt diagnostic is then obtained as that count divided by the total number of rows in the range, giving 0.619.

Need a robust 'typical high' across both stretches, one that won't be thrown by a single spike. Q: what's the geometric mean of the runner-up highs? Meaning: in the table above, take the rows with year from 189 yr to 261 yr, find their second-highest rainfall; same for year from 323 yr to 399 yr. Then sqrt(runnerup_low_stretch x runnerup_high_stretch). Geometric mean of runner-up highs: 130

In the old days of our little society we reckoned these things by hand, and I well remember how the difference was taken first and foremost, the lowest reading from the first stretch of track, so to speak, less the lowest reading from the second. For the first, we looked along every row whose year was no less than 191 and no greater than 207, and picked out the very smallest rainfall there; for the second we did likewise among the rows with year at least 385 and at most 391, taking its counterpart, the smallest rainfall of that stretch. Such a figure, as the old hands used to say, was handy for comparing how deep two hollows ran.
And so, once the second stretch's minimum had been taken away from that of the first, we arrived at -2.2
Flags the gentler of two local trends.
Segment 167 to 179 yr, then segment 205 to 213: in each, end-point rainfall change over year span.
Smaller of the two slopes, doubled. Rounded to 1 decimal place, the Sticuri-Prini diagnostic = -3.4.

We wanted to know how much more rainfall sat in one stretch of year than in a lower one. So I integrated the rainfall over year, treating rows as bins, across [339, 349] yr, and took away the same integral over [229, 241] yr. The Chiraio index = -227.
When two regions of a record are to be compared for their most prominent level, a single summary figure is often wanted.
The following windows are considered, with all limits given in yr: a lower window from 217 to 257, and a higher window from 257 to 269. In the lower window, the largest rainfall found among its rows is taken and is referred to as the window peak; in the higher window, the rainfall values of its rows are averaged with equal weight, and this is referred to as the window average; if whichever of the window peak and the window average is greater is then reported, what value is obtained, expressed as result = 130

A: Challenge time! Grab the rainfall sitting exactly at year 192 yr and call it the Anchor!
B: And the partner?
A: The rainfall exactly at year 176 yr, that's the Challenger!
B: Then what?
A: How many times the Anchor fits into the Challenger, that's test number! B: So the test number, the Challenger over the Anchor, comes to 1.03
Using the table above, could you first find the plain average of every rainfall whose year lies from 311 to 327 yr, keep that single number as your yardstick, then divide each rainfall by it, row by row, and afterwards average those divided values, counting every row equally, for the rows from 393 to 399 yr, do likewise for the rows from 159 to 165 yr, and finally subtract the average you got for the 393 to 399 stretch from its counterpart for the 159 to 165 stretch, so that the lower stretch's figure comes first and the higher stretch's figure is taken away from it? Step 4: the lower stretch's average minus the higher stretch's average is 0.036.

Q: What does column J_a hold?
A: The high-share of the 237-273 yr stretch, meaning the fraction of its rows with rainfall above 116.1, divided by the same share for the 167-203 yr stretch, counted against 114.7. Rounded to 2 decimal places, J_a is 1.00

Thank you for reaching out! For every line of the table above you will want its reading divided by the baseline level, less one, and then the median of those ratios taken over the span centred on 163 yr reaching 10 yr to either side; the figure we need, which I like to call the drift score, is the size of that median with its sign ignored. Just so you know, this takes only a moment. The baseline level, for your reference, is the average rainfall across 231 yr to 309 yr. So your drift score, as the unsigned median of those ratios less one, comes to 0.010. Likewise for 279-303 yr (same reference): 0.020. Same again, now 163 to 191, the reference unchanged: 0.009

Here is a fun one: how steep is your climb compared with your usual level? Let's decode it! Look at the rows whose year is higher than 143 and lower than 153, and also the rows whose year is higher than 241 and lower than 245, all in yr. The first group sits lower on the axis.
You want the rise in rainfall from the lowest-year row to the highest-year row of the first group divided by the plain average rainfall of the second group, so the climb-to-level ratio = -0.10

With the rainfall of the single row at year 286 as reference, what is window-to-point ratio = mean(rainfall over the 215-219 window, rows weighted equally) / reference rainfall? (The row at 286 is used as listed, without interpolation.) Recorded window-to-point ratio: 0.99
